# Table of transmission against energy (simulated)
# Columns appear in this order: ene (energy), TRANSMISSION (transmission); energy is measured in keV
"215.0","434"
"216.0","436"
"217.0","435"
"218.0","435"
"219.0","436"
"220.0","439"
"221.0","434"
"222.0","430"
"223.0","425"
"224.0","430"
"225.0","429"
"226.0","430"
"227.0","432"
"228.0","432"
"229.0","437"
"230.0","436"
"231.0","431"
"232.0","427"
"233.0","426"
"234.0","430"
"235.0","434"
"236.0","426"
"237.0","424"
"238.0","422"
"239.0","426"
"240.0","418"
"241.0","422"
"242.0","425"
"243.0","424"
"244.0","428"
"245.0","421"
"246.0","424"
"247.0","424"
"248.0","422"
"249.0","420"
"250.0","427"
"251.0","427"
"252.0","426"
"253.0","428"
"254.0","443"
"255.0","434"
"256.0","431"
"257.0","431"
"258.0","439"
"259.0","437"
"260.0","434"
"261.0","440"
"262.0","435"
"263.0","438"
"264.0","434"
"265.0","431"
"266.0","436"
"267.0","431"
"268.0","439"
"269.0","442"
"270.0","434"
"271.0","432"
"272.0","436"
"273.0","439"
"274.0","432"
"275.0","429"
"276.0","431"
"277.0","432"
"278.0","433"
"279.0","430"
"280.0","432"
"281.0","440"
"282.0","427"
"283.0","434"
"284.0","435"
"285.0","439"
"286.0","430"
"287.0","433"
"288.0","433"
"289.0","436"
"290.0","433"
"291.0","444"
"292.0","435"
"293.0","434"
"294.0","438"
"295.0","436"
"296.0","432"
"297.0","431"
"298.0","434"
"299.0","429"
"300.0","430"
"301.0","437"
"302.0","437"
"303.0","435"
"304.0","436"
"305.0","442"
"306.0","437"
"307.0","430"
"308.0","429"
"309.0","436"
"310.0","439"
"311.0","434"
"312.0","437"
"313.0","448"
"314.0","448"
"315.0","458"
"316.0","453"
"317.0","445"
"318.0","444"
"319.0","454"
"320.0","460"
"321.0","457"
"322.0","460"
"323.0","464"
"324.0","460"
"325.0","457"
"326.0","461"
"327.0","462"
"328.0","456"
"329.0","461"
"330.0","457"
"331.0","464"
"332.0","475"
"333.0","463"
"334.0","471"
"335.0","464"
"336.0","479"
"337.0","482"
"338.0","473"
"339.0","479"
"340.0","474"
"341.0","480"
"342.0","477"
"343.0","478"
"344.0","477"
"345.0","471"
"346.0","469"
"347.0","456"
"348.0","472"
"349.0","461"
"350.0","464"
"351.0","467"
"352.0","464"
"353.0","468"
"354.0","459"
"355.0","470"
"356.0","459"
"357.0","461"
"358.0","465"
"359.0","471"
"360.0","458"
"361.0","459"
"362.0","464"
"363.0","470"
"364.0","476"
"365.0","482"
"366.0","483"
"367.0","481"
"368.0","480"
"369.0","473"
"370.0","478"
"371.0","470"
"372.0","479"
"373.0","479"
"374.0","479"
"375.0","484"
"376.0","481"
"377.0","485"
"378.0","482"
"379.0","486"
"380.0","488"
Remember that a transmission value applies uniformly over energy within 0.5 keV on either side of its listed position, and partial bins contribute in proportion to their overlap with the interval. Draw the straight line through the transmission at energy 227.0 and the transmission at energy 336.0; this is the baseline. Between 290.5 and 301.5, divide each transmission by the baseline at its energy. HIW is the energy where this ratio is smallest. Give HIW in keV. 299.0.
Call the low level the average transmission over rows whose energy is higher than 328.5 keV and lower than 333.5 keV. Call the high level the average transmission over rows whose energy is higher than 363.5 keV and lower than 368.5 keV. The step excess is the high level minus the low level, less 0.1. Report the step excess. 16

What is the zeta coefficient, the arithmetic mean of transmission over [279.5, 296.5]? 435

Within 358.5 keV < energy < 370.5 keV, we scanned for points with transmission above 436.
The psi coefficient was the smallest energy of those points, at 359.0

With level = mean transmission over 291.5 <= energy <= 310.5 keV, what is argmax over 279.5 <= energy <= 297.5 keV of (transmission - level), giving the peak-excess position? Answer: 291.0 keV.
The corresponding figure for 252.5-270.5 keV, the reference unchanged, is 254.0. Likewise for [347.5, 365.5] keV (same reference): 365.0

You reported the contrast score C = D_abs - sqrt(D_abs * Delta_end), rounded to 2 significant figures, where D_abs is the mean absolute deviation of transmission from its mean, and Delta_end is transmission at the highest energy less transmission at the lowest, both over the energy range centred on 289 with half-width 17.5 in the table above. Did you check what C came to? 1.3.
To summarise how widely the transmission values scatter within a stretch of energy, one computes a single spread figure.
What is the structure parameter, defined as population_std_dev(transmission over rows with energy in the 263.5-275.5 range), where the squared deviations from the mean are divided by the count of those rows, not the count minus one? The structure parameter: 4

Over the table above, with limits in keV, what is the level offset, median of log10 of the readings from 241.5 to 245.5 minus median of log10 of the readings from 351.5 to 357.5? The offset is -0.037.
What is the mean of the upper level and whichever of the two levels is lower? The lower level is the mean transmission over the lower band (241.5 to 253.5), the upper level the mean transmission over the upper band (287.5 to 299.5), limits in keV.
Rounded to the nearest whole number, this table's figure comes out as 430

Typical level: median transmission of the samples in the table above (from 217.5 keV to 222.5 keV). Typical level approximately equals 435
